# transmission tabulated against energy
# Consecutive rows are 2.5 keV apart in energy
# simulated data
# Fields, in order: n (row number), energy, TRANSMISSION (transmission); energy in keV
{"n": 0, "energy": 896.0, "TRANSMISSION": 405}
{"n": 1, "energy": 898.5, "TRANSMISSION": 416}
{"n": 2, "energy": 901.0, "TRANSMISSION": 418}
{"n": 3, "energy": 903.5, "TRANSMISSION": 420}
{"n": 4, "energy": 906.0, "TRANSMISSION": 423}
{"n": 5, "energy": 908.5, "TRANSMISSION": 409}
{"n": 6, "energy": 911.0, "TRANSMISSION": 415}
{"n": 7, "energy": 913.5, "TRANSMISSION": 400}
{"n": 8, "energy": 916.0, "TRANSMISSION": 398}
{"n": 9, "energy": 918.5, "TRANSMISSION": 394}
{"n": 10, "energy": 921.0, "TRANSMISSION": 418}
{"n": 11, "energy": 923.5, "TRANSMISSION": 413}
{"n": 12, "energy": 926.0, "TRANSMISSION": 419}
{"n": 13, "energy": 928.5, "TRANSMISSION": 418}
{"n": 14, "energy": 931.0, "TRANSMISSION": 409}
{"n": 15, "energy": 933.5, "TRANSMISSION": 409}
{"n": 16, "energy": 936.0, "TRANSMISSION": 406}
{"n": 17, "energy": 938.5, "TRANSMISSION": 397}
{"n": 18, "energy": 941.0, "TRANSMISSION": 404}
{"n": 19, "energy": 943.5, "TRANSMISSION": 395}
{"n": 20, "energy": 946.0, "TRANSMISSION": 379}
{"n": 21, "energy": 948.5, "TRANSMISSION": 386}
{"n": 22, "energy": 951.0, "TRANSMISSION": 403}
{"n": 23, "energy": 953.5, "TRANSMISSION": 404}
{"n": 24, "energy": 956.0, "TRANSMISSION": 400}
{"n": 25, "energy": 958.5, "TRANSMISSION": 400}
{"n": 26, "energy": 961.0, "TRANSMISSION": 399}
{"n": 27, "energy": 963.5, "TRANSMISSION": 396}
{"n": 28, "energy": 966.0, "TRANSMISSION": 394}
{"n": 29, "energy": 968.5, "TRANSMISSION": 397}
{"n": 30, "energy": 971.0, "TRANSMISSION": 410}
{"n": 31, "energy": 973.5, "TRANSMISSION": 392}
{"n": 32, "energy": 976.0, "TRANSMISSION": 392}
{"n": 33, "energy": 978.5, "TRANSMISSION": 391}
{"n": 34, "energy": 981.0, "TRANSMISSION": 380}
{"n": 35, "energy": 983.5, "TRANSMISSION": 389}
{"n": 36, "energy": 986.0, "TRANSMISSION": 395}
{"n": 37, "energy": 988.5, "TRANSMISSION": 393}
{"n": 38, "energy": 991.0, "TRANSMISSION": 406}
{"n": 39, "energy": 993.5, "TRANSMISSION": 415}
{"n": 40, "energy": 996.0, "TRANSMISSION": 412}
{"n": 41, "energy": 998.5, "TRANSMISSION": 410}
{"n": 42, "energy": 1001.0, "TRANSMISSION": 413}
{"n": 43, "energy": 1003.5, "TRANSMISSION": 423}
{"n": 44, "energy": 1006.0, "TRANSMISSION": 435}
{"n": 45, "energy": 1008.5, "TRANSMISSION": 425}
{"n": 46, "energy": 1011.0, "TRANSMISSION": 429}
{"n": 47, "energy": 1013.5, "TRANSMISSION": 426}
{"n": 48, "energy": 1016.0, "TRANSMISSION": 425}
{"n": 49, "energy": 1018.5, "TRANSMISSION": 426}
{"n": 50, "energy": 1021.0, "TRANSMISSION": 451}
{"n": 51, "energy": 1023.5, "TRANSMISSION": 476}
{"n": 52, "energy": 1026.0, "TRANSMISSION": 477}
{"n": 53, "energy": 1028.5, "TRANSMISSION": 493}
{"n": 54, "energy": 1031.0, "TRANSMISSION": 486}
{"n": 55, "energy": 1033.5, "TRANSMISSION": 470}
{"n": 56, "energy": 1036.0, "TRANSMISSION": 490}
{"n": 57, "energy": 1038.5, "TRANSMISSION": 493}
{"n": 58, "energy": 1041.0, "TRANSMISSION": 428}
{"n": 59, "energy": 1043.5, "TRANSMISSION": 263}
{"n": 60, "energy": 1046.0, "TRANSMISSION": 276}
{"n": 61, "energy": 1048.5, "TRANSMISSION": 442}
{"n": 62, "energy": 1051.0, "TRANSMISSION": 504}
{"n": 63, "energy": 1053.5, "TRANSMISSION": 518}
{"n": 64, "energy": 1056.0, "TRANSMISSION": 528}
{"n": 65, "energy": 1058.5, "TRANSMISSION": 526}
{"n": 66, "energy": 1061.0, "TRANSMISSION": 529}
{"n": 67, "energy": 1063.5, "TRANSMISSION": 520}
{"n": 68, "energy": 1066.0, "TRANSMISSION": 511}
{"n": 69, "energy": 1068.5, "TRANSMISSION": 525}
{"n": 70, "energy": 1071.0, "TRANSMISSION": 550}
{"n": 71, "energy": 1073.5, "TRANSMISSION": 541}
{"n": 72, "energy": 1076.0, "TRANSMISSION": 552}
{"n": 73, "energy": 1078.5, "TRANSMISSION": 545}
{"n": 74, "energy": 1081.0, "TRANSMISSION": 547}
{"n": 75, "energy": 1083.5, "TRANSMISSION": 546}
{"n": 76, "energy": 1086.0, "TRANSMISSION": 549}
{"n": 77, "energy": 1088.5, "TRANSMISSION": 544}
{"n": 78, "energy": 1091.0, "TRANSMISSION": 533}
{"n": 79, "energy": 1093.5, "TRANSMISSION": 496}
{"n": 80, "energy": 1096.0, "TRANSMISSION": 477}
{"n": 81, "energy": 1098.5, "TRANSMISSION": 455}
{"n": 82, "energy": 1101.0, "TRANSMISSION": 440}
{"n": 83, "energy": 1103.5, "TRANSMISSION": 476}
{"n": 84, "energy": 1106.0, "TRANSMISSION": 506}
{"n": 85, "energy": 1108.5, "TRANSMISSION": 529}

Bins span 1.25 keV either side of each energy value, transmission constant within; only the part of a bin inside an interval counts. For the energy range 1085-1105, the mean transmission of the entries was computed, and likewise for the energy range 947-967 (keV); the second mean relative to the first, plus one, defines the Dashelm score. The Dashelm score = 1.80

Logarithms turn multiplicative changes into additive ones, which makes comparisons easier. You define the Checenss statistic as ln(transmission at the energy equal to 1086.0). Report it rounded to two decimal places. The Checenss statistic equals 6.31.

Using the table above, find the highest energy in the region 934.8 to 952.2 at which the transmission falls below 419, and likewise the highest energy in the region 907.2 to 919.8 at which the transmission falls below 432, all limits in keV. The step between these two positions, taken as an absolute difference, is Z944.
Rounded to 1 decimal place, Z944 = 32.5 keV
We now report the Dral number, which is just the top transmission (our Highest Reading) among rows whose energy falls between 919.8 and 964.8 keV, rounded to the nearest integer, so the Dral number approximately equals 419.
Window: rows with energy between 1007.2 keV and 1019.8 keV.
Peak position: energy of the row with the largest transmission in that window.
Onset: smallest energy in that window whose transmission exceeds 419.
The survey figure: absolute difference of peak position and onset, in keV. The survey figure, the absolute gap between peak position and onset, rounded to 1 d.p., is 2.5 keV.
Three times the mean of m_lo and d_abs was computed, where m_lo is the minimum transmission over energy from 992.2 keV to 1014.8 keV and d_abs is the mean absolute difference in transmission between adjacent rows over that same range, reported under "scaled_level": 624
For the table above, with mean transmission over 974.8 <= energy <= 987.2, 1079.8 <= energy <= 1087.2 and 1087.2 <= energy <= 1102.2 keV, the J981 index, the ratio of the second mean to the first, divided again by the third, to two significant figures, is 0.0029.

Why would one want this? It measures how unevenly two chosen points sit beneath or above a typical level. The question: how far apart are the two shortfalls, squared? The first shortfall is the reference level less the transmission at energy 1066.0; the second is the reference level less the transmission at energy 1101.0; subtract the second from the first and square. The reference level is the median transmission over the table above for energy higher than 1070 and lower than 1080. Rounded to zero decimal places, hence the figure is 5041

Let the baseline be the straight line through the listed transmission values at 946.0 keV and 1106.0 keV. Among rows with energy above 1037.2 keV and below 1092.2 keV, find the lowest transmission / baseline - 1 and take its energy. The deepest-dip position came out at 1043.5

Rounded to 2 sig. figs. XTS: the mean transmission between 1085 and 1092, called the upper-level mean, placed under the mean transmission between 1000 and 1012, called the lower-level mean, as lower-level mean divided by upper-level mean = 0.78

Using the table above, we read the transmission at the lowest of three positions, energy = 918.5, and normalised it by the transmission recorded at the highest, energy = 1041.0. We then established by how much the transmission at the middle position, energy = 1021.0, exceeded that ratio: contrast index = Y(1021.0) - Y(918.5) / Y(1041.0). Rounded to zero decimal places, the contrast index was 450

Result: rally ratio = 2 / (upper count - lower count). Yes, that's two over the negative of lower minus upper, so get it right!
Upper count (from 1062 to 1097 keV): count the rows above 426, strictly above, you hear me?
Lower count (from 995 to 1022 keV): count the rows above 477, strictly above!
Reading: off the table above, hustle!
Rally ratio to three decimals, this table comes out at 0.143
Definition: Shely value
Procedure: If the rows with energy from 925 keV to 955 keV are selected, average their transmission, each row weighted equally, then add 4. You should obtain 406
